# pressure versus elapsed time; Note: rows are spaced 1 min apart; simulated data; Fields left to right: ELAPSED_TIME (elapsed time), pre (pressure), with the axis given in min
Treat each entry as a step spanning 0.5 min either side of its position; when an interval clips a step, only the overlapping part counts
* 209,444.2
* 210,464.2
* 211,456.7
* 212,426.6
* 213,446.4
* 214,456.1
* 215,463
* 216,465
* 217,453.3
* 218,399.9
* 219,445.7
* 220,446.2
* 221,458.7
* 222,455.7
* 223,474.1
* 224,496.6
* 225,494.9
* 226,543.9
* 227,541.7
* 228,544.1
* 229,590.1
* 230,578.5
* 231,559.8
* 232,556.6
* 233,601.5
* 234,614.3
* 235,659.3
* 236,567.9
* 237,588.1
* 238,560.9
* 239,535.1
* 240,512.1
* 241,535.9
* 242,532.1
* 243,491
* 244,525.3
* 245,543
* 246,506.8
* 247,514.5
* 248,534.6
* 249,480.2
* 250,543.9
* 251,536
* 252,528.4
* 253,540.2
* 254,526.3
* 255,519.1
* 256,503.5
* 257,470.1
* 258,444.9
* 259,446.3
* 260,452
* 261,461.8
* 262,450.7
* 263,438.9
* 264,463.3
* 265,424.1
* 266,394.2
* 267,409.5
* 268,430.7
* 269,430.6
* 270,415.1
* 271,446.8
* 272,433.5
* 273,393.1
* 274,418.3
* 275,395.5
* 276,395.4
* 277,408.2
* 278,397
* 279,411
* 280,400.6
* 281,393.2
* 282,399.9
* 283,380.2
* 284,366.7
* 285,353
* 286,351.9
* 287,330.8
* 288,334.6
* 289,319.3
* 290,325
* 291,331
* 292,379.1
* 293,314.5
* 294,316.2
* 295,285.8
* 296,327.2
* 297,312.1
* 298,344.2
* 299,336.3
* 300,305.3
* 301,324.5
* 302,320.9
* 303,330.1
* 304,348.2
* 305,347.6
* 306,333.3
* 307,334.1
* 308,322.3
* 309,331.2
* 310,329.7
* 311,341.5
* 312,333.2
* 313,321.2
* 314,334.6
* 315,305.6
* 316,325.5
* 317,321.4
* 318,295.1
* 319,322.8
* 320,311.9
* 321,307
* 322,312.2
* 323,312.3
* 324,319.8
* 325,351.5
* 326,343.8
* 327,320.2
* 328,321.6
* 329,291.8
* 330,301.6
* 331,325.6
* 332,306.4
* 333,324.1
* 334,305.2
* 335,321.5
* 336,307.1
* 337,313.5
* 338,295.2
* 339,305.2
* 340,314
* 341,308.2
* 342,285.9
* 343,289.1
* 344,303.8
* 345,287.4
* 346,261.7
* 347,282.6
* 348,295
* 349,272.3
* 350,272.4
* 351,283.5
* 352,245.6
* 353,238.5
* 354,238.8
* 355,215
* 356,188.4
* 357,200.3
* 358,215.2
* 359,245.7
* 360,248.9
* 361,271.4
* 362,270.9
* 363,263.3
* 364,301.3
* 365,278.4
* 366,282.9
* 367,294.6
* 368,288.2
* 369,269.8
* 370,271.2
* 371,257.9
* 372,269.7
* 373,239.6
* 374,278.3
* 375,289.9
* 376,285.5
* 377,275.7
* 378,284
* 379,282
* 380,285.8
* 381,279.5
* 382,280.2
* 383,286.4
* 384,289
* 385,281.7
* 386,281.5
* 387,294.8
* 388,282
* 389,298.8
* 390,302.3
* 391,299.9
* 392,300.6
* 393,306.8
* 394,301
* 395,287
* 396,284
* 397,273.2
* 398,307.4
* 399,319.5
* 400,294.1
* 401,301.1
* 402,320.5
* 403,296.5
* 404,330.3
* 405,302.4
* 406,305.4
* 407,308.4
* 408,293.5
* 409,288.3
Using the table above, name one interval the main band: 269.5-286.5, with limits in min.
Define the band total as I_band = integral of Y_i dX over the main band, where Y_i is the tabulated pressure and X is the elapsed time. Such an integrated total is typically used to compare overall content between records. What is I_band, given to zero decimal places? 6759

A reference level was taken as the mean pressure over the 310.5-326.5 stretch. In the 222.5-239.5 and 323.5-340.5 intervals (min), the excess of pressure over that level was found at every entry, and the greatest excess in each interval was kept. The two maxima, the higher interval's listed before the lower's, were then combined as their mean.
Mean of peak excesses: 183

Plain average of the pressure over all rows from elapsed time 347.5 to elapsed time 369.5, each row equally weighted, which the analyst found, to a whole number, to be 258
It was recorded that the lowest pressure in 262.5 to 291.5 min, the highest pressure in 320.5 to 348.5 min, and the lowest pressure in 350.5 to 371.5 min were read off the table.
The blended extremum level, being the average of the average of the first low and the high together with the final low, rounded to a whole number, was 262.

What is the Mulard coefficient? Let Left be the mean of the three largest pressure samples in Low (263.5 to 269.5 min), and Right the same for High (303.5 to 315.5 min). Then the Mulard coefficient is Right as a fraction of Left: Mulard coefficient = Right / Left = 0.78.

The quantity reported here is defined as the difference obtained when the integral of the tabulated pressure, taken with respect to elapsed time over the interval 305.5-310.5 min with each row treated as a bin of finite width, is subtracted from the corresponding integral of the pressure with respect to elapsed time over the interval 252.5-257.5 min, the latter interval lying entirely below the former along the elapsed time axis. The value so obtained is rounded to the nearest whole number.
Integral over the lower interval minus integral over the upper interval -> 909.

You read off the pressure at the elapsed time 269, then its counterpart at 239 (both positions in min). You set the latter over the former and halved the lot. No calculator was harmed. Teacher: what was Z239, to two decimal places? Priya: 0.62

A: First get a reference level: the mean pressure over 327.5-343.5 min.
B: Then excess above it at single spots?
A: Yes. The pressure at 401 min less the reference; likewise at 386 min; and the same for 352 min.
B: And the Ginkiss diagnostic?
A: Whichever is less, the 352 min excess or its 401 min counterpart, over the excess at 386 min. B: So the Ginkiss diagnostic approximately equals 2.4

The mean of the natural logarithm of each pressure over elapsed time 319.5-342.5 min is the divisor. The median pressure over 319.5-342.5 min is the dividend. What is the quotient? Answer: 54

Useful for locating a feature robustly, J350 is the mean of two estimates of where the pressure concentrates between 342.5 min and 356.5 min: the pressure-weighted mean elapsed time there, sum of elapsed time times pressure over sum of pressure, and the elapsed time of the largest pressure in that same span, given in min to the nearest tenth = 346.5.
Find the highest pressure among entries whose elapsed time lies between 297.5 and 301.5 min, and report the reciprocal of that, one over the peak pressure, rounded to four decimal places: 0.0029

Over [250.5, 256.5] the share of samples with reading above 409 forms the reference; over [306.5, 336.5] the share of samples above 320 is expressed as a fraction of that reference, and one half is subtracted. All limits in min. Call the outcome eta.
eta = 0.10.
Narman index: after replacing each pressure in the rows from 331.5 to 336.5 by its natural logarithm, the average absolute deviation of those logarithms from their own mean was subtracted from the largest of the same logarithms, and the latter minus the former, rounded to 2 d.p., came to 5.76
